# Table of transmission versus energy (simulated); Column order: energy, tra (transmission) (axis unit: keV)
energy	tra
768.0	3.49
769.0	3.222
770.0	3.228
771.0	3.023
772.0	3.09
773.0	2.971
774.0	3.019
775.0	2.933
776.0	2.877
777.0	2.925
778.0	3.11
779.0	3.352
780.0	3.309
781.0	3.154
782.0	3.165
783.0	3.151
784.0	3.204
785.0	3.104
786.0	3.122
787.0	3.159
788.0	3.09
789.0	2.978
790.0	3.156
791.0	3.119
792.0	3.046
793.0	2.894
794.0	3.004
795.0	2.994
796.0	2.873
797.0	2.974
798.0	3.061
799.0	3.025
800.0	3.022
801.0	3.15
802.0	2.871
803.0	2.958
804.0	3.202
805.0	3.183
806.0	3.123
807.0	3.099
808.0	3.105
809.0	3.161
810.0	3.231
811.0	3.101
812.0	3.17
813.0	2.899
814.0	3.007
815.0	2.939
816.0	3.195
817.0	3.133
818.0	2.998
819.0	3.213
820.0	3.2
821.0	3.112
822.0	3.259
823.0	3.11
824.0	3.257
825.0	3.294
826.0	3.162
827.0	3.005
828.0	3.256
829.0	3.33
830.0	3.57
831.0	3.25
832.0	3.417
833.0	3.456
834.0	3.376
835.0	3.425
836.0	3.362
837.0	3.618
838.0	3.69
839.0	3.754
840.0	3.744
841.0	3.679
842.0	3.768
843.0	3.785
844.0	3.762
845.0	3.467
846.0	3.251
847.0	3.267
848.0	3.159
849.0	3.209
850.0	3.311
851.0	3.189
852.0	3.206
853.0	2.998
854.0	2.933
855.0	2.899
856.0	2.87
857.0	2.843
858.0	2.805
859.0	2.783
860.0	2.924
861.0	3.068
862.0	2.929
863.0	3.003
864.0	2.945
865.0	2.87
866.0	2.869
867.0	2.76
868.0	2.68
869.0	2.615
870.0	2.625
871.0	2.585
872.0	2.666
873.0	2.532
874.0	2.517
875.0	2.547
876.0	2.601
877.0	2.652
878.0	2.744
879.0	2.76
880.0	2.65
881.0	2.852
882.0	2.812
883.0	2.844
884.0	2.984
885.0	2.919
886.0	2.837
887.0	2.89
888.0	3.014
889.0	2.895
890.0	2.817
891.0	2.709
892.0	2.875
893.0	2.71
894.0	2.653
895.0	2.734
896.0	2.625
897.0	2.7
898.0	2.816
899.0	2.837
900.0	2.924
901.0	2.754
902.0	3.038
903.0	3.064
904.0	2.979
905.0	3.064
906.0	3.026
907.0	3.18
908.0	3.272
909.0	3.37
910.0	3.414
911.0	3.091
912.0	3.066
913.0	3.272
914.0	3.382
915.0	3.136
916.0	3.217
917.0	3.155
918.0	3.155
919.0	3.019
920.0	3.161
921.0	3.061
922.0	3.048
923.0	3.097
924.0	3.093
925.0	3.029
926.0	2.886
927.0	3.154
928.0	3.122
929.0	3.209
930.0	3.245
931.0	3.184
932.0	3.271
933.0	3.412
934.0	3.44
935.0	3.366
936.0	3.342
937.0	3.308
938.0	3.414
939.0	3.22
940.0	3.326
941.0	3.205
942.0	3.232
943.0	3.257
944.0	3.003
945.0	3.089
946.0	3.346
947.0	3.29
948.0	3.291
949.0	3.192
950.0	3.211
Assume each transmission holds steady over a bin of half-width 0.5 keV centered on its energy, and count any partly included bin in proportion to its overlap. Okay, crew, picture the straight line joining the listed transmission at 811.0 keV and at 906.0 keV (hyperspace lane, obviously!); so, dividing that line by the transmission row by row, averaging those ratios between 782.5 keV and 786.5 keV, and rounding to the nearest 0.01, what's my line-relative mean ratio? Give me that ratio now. 0.99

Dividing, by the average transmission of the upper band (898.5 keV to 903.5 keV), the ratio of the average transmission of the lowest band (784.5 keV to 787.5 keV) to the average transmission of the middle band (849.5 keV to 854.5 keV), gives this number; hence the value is 0.342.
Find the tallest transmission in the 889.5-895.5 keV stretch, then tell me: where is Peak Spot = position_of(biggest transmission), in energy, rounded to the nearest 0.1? 892.0 keV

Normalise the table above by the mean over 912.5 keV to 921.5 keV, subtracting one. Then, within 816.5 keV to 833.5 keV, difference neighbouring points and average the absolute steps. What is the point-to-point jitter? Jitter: 0.046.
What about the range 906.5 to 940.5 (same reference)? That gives 0.031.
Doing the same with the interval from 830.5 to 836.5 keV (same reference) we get 0.025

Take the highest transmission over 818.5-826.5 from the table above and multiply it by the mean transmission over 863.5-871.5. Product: 9.0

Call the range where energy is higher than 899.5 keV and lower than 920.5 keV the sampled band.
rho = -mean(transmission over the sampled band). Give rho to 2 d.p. -3.13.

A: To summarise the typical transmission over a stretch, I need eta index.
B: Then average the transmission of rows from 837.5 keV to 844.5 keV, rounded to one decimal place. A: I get 3.7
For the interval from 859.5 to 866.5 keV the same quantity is 2.9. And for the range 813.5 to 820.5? 3.1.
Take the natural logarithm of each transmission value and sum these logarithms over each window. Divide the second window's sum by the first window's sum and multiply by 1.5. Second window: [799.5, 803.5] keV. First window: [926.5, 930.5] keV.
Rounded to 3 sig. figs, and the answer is 1.42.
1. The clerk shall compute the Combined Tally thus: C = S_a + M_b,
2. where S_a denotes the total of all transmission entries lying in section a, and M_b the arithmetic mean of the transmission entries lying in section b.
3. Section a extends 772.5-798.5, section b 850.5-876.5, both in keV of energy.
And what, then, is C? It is 82.6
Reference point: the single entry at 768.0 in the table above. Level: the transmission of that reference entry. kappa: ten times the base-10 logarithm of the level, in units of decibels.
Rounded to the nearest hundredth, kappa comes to 5.43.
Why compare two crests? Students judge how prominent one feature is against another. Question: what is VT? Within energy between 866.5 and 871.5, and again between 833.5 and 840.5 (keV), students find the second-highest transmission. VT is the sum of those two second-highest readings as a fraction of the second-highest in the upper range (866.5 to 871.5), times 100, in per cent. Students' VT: 240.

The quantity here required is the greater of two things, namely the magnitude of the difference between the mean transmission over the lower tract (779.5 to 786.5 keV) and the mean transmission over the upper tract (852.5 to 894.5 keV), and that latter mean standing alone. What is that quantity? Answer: 2.80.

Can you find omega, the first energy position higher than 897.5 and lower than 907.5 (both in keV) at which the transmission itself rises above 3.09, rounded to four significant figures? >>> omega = 907.0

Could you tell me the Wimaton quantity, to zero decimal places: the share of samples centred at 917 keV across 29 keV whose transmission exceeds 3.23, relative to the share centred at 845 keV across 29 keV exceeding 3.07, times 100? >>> 27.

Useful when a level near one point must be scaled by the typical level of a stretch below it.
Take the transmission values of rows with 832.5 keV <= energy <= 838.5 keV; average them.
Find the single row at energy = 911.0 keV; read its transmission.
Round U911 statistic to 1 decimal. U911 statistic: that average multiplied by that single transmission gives 10.8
